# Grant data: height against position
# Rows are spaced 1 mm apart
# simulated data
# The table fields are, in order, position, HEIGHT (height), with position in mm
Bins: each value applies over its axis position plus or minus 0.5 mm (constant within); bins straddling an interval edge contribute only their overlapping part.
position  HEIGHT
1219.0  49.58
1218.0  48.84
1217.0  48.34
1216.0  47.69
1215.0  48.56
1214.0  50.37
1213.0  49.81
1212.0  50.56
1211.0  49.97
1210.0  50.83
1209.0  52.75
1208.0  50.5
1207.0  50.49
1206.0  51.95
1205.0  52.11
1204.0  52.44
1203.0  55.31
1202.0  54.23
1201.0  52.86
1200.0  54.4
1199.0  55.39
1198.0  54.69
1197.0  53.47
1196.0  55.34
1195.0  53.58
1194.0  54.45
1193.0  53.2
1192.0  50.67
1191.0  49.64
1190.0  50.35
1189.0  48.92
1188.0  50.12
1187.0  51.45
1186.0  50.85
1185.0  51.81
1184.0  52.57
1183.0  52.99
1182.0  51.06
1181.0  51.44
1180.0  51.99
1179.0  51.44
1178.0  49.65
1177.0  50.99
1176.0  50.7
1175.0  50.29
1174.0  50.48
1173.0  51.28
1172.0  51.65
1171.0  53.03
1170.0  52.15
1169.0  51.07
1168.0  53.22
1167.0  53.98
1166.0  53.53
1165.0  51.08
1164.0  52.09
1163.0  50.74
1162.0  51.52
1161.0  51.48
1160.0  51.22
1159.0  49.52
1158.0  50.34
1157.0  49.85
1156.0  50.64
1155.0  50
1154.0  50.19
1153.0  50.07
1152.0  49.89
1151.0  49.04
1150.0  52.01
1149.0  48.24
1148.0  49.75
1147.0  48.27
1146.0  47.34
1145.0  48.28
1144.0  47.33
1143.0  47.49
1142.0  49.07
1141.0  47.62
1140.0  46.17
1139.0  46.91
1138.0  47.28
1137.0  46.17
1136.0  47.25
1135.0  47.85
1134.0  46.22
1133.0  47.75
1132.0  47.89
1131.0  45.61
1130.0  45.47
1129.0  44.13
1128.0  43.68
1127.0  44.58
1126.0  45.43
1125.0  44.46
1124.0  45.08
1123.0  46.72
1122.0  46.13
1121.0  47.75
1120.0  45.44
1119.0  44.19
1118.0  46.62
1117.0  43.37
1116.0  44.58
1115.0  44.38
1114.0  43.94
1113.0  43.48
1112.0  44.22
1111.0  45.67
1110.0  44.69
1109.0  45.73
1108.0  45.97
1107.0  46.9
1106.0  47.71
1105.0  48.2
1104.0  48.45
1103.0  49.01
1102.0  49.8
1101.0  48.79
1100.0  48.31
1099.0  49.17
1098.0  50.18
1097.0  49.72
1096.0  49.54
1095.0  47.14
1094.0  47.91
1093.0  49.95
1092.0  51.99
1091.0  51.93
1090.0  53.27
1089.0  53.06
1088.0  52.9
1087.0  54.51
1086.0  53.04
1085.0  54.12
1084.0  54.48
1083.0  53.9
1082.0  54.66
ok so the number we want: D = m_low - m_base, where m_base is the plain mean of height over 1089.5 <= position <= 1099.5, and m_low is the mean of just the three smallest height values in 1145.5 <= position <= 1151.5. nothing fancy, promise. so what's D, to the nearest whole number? -2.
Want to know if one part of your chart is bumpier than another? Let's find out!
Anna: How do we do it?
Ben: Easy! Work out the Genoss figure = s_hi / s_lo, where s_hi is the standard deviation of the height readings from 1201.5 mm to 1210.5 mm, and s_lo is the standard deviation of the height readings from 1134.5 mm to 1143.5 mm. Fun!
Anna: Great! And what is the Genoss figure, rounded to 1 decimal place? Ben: 1.9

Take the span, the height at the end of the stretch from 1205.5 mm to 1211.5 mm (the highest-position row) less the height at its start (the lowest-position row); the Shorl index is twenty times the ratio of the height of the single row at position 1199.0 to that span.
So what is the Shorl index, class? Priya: -559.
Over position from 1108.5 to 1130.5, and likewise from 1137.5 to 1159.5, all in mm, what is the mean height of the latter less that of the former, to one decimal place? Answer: 3.9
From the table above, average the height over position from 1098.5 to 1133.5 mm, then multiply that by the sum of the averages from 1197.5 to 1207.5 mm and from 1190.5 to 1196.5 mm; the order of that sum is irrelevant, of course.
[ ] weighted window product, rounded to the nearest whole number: 4895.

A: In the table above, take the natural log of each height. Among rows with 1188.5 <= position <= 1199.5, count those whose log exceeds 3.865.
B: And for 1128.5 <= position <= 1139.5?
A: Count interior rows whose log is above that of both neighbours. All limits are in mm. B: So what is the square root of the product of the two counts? 5.7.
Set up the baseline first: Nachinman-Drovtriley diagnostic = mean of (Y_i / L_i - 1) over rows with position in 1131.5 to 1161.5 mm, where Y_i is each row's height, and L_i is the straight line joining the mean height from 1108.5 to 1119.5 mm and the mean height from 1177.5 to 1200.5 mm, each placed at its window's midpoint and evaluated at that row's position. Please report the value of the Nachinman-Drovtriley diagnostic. 0.017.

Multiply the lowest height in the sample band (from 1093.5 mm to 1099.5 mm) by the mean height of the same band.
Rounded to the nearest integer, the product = 2307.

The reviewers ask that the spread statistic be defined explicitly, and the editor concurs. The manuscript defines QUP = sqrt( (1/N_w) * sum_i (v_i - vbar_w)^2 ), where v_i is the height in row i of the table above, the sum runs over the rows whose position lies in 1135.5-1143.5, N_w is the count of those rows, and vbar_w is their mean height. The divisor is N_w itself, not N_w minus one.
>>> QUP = 0.86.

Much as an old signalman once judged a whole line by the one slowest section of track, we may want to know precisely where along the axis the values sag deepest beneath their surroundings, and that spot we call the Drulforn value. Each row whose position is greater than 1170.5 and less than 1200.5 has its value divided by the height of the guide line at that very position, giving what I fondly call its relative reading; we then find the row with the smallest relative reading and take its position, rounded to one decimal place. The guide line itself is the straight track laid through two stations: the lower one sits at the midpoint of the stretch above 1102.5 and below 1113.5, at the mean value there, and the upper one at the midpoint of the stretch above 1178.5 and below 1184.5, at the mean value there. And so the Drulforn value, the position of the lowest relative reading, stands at 1189.0 mm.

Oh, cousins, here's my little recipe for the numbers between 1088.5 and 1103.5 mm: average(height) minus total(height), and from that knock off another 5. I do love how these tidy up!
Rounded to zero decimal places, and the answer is -705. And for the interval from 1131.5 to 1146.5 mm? -668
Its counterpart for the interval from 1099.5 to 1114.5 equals -659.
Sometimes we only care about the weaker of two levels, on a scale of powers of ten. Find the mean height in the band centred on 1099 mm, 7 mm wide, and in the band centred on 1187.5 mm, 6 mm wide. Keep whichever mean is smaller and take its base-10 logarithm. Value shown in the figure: 1.69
